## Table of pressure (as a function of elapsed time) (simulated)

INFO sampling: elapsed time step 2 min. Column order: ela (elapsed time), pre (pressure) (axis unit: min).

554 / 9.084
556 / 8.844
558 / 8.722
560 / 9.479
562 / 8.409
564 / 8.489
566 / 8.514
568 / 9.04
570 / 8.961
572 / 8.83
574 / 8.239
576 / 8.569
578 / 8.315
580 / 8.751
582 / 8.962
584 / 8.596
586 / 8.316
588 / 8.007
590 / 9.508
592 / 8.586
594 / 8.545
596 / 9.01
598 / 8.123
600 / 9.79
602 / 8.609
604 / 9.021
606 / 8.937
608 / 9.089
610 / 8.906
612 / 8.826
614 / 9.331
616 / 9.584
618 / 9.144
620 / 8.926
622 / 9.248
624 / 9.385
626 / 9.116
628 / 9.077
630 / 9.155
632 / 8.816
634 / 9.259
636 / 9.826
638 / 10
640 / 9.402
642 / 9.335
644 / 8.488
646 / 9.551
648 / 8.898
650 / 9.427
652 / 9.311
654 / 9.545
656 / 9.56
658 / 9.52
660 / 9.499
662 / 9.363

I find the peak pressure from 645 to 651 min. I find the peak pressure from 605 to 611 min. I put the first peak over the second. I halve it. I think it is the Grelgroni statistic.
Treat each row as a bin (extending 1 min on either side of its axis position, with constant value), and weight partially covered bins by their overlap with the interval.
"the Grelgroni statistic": 0.525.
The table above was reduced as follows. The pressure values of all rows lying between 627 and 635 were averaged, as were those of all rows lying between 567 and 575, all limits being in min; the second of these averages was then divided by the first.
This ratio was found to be 0.97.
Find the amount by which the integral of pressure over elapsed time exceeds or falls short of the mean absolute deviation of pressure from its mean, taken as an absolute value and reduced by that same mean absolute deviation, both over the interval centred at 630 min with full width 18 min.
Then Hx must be 167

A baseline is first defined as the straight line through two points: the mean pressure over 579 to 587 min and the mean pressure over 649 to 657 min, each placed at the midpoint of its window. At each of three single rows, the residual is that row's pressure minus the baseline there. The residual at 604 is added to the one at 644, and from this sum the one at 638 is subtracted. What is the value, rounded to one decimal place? -1.5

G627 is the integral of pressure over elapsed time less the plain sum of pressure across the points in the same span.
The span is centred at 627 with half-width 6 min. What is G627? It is 55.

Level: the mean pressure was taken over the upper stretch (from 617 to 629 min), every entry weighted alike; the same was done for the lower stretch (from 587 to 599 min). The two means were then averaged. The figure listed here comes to 8.890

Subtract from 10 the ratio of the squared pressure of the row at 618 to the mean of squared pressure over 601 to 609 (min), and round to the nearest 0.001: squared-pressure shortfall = 8.948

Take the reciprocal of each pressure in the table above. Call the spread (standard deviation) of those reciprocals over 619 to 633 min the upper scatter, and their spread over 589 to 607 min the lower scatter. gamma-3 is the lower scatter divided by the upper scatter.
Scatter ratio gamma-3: 2.8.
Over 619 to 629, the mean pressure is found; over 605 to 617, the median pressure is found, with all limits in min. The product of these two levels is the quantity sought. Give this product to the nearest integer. 82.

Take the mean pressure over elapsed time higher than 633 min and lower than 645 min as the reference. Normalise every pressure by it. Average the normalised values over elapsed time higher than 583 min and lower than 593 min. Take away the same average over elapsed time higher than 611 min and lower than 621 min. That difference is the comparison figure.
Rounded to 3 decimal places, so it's -0.060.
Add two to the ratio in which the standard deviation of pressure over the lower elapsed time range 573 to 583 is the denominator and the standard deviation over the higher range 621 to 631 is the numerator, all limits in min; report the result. 2.41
